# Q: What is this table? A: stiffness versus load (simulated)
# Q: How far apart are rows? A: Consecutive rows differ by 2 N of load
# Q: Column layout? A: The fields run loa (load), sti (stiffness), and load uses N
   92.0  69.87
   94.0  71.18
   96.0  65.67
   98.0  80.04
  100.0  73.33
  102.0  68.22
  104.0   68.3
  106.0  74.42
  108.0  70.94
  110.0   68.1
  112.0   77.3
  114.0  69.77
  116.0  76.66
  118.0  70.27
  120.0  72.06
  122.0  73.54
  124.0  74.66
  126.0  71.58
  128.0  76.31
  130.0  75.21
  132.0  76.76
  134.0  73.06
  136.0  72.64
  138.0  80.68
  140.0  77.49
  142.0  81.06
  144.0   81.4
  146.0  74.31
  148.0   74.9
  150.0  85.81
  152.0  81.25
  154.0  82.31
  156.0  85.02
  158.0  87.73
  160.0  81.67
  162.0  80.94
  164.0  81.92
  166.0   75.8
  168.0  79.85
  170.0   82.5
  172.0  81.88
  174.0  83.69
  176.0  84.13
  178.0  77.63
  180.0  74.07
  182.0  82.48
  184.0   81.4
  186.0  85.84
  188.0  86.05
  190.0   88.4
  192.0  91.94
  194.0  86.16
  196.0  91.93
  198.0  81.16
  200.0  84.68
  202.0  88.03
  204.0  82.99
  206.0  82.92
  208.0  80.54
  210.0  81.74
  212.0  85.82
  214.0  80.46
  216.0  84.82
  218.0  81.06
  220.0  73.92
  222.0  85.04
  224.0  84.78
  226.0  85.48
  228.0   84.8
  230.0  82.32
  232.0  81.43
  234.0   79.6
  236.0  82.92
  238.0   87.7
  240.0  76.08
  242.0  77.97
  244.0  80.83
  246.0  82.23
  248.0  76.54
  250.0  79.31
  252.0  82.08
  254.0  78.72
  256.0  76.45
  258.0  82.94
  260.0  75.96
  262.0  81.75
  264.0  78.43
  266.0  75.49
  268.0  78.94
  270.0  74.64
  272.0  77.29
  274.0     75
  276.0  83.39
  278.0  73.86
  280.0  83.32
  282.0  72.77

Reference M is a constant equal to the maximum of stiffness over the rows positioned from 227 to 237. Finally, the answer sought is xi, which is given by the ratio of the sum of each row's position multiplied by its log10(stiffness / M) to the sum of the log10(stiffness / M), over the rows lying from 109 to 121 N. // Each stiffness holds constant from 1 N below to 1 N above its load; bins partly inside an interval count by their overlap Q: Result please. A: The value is 114.9 N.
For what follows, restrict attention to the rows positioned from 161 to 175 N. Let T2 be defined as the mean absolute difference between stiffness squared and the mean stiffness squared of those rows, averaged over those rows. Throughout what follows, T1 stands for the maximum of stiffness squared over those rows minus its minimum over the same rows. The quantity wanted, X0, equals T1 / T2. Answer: 4.41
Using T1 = 1258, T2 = 285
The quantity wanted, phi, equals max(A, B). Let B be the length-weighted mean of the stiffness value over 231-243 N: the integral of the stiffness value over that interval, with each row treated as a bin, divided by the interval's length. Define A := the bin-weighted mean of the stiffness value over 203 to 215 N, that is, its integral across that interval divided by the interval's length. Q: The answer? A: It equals 82.4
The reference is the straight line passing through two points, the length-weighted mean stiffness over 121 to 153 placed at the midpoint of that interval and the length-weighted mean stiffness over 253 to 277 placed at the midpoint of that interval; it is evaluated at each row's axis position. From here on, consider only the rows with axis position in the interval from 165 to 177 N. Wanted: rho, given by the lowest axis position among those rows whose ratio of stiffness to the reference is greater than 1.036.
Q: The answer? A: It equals 170.0 N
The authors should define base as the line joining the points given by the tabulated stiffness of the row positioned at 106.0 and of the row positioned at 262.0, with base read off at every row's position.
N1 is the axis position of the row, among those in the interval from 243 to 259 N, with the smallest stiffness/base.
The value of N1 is 256.0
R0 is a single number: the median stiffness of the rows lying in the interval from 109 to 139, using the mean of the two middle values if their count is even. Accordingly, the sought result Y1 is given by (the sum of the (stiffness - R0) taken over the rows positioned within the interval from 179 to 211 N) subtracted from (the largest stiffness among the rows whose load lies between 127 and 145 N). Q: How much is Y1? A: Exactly -92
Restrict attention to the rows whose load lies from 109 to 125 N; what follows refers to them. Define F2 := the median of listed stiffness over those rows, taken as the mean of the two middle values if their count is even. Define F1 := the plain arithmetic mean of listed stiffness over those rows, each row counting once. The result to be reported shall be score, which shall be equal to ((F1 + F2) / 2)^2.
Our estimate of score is 5299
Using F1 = 73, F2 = 72.8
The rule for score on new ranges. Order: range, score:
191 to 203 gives 7605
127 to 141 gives 5801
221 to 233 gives 7120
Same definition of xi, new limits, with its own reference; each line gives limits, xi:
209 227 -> 217.1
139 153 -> 145.3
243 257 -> 250.8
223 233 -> 231.8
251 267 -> 259.9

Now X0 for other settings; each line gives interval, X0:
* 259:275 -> 3.75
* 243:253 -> 3.12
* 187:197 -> 2.41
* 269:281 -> 2.61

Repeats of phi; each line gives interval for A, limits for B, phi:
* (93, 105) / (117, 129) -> 73.1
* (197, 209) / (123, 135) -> 83.4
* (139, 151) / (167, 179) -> 81.6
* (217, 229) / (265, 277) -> 82.5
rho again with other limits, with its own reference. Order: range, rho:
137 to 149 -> 138.0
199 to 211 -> 200.0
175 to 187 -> 176.0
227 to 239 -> 228.0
